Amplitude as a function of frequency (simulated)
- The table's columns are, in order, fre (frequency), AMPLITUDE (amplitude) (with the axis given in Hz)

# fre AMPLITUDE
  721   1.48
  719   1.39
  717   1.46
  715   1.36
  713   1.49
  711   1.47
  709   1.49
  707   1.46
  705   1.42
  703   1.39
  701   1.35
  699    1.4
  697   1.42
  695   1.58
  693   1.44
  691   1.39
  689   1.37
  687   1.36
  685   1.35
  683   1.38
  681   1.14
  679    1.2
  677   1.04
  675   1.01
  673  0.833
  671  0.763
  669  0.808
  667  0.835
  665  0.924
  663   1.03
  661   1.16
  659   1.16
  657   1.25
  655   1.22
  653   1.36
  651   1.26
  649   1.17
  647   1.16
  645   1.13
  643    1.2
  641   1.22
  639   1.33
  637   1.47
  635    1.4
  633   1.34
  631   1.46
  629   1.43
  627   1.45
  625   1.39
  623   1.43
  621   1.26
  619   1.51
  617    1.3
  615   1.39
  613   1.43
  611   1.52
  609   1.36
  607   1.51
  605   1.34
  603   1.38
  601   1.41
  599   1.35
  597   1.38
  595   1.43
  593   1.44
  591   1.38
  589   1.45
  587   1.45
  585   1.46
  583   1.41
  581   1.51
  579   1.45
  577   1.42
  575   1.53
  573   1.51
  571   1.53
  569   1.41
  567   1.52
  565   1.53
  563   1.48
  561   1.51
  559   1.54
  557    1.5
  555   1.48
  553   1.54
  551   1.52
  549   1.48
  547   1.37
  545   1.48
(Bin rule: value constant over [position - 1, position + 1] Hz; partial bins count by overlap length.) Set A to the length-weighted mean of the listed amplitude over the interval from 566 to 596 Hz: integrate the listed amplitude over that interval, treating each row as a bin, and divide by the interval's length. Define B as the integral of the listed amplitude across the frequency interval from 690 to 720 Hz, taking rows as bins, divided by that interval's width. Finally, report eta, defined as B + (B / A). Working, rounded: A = 1.46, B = 1.43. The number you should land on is 2.4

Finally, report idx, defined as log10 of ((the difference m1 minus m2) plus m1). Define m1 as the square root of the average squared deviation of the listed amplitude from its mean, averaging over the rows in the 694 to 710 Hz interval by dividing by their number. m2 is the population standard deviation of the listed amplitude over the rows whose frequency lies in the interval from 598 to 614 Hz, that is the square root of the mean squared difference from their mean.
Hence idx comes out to -1.17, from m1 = 0.067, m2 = 0.066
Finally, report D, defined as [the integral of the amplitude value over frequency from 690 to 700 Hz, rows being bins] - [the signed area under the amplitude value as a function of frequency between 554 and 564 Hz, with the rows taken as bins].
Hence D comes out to -0.6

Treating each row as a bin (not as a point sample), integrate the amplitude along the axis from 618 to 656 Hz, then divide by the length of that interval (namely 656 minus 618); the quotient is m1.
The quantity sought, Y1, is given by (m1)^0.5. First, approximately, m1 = 1.33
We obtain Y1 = 1.15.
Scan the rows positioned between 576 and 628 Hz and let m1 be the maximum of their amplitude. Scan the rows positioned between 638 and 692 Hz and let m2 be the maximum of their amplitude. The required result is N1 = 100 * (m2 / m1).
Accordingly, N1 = 91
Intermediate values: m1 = 1.52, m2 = 1.39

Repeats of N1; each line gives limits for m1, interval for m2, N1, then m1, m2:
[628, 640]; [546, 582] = 105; 1.47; 1.54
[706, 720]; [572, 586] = 103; 1.49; 1.53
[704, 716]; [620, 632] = 98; 1.49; 1.46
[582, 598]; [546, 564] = 105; 1.46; 1.54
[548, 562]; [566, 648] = 99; 1.54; 1.53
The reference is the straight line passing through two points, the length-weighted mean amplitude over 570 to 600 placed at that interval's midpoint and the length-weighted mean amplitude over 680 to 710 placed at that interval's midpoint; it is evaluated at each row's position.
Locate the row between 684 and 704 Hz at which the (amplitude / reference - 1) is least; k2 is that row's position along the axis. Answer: 685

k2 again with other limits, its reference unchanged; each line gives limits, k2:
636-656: 645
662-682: 671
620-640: 621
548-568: 549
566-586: 569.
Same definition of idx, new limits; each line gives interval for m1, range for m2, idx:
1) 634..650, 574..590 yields -0.71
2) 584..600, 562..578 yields -1.52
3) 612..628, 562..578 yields -0.98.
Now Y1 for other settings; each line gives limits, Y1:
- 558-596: 1.21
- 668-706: 1.12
